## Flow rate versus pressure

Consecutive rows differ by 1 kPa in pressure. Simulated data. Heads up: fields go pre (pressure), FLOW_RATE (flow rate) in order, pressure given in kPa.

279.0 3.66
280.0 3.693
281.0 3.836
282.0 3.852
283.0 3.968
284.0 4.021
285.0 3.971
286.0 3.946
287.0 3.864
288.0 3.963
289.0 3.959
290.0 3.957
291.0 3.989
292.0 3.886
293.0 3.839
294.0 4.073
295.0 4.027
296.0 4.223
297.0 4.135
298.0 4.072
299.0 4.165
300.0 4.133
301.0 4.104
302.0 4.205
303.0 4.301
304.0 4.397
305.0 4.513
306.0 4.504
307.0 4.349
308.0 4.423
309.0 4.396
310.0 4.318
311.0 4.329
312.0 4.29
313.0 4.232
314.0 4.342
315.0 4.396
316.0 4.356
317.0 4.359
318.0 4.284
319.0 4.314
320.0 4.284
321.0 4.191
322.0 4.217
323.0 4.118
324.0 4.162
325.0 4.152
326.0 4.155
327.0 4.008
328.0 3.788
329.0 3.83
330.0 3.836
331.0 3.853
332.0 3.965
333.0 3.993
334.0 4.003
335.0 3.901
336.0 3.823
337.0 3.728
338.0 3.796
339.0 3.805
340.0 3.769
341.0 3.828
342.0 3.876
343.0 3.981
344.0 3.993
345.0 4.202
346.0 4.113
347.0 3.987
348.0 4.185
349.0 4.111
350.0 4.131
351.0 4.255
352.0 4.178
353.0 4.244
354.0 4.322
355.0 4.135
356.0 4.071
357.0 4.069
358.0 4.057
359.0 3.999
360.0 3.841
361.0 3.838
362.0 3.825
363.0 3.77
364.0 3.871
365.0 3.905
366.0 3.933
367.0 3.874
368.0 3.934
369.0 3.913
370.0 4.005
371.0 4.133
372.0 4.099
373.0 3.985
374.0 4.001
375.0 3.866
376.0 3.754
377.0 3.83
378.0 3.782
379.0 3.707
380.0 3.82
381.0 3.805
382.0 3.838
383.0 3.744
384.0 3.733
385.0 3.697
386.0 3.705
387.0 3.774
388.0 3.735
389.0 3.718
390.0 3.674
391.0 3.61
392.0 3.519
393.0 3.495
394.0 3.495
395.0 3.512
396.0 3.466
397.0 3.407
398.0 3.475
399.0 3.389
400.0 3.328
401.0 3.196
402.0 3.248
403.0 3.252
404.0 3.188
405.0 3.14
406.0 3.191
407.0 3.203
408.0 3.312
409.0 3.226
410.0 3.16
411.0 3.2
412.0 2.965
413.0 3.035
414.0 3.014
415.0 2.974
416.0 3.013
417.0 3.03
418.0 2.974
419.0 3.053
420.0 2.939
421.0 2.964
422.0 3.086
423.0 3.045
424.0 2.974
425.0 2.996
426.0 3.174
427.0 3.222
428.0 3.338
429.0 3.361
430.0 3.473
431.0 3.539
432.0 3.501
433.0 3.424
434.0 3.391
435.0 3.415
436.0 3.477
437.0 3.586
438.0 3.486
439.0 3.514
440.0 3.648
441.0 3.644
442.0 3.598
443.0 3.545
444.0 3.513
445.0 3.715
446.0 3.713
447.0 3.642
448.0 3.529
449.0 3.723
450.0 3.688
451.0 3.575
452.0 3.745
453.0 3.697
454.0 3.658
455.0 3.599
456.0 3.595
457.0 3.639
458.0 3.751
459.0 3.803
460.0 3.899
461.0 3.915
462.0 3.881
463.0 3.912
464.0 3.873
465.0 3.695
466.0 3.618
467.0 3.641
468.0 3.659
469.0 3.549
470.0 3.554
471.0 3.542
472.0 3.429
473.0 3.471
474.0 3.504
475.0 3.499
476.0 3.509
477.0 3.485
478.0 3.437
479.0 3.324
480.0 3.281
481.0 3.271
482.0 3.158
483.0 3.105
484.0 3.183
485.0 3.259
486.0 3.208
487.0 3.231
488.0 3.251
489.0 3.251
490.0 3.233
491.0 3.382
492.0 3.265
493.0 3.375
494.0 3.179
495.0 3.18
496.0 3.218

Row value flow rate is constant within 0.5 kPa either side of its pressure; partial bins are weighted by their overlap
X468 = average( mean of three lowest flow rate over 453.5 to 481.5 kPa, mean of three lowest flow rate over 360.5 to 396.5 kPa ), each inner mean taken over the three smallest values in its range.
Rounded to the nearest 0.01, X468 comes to 3.39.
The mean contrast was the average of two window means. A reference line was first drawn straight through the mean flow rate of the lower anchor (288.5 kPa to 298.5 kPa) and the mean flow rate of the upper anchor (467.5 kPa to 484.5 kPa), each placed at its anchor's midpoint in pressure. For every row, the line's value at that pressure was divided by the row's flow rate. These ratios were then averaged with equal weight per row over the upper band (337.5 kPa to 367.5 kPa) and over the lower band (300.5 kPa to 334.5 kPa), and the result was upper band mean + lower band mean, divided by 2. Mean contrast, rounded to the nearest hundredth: 0.95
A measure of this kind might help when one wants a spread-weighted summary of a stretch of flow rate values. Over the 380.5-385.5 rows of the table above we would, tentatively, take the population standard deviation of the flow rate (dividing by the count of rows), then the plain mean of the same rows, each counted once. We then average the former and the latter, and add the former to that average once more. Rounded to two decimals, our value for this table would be 1.96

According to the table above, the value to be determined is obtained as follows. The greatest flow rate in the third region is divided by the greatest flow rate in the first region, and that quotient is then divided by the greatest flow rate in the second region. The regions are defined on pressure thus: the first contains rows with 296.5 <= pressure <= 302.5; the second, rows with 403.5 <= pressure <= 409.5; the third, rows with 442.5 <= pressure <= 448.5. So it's 0.267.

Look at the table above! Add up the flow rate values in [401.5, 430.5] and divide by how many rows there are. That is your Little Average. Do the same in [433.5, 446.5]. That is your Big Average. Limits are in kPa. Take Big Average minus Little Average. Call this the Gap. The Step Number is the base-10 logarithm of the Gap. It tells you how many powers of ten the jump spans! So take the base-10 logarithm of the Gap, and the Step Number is -0.37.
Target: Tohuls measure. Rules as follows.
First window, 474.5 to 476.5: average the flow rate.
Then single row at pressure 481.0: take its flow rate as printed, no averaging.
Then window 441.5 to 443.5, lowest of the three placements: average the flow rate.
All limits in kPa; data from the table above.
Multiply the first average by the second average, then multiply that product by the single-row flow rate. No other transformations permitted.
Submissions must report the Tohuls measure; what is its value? 41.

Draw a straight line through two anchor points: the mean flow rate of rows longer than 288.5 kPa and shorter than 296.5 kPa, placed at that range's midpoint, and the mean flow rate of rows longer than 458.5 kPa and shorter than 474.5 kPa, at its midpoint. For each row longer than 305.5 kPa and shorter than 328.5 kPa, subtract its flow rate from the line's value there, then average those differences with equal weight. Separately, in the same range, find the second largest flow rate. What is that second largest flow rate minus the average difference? 4.7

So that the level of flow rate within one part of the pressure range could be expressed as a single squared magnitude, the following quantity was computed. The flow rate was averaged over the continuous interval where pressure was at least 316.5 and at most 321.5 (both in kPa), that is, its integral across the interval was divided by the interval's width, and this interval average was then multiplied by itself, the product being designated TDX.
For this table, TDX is 18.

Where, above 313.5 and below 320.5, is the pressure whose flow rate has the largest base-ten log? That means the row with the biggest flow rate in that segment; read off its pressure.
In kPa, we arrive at 315.0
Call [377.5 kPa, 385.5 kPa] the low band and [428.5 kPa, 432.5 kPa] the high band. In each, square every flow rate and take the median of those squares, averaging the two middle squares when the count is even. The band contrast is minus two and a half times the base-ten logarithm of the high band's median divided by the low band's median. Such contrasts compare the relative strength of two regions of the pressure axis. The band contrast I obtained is 0.17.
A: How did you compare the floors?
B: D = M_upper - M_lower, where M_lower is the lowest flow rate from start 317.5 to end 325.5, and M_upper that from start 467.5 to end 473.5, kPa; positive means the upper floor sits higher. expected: -0.69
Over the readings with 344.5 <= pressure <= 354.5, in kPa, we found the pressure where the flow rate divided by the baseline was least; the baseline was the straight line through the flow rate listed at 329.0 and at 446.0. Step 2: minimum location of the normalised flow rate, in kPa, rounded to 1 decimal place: 347.0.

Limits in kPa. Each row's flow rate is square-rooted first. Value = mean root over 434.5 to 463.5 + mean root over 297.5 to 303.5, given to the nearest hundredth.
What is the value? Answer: 3.95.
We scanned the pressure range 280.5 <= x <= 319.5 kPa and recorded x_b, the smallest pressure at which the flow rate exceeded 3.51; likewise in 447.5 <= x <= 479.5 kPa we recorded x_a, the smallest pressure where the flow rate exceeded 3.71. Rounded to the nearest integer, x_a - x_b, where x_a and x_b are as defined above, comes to 168 kPa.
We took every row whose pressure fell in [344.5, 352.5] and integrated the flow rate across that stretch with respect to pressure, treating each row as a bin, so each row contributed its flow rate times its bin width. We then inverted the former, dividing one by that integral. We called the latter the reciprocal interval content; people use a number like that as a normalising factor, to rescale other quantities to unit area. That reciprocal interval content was 0.0302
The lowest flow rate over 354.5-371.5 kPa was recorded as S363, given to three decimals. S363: 3.770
